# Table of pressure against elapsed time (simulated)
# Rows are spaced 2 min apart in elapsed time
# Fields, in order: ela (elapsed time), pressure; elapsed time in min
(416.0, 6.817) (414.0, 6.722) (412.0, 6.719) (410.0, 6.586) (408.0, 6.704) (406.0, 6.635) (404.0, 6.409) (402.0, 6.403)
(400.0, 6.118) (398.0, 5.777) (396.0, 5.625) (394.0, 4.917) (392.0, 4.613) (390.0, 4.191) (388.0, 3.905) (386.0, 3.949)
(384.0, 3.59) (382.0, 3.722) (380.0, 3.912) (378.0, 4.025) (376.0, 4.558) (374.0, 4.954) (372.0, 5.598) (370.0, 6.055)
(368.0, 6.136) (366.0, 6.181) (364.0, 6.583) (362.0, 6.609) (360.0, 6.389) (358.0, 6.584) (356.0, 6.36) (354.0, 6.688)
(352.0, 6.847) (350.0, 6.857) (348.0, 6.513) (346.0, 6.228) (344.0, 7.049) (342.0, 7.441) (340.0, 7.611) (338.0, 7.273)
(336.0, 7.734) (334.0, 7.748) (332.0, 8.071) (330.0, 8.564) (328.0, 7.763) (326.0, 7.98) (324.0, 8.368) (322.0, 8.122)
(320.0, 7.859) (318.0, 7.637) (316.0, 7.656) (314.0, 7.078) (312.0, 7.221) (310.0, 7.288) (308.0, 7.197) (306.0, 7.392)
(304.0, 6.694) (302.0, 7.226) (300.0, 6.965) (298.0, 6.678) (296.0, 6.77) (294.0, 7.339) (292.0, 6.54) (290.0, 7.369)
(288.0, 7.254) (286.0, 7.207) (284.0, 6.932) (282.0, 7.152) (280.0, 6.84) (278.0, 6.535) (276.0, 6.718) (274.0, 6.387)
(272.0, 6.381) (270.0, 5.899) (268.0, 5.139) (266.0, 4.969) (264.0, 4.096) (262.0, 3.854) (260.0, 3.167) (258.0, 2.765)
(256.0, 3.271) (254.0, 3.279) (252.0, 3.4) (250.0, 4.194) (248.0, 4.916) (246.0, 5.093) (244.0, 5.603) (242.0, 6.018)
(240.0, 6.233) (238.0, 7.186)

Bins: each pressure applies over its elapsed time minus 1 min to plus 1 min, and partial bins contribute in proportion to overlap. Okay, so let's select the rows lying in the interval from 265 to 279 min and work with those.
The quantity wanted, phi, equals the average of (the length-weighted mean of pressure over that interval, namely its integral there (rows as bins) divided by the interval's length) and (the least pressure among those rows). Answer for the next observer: 5.5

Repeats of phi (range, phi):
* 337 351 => 6.6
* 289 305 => 6.7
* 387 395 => 4.2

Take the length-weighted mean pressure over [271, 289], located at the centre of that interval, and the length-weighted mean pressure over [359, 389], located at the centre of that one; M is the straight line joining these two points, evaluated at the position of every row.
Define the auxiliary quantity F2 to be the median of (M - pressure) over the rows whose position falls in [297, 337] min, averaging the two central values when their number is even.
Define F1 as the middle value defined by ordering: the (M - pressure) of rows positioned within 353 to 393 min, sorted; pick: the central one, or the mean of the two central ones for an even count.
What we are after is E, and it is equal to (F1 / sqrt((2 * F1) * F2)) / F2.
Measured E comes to 0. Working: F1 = -0.18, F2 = -1.5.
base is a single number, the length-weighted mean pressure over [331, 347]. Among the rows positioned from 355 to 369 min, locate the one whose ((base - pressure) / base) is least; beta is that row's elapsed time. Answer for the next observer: 362.0 min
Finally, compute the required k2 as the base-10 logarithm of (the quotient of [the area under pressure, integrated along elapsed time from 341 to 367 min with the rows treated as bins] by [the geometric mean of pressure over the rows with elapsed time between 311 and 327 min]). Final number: 1.35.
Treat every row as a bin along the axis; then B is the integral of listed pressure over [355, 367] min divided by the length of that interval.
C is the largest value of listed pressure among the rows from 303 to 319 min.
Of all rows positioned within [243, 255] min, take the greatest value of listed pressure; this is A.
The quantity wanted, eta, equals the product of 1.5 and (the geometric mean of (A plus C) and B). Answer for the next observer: 13.9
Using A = 5.603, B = 6.45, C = 7.656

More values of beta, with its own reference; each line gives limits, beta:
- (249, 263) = 250.0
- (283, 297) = 290.0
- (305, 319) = 316.0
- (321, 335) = 330.0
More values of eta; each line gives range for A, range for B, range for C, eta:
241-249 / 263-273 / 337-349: 12.7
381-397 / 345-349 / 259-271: 12.9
